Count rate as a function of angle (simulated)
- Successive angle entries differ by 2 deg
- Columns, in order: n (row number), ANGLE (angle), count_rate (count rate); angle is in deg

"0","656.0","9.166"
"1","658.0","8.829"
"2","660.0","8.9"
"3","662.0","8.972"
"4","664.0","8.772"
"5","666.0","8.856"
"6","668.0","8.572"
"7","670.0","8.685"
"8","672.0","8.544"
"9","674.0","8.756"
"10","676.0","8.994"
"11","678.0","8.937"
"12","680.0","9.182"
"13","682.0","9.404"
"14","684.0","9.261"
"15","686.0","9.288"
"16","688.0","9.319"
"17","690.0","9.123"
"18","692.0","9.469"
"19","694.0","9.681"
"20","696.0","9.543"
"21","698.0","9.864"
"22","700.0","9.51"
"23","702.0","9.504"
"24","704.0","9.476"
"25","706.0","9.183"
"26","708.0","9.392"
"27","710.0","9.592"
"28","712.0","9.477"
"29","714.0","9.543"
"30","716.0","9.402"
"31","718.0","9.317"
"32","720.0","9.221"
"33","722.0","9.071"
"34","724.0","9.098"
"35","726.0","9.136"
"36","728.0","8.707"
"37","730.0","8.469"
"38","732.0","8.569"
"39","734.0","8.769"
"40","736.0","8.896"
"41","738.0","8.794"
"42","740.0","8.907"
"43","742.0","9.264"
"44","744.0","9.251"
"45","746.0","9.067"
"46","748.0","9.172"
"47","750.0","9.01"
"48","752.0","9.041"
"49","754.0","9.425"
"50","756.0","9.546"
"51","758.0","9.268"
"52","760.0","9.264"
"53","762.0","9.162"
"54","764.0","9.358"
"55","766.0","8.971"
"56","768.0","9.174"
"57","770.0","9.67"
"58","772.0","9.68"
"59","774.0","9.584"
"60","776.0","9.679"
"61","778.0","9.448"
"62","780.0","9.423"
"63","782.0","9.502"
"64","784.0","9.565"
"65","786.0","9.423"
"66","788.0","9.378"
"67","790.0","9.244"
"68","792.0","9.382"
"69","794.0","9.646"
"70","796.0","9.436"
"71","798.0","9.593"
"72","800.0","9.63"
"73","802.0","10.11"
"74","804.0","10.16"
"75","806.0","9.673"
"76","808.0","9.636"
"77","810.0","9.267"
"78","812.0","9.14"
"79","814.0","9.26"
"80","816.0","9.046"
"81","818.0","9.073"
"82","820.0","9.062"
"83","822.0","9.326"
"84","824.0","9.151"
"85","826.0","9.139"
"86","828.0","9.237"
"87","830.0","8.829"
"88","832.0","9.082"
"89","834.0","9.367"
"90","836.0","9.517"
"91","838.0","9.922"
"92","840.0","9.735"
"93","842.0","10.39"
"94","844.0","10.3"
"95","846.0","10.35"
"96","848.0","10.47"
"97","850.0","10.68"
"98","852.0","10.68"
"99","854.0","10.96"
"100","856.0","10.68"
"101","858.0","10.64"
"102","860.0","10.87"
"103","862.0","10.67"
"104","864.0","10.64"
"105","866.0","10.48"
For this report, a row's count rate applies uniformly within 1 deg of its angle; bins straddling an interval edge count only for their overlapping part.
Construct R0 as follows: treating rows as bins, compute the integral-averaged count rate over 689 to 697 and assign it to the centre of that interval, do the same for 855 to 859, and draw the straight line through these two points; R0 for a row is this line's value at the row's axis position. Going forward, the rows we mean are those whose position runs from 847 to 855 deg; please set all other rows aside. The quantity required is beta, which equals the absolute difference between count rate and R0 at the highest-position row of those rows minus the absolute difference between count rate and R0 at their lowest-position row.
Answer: 0.2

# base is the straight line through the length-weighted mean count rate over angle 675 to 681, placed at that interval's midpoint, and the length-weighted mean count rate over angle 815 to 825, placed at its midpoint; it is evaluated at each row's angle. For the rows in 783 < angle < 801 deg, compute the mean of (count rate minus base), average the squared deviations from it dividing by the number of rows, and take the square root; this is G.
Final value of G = 0.128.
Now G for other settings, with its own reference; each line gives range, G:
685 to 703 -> 0.204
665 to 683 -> 0.265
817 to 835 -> 0.151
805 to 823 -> 0.226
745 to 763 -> 0.168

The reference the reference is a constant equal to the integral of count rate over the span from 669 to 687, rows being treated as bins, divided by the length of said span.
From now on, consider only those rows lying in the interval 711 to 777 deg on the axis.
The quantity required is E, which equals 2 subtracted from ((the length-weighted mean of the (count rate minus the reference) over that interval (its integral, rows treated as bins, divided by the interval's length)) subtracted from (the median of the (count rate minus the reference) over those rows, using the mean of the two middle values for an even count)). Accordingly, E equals -2.01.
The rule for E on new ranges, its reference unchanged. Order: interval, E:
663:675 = -1.98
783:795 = -2.04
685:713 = -1.98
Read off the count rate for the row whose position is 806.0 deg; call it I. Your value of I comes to 9.673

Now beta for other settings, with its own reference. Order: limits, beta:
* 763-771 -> -0.3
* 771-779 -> 0.3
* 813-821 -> 0.2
